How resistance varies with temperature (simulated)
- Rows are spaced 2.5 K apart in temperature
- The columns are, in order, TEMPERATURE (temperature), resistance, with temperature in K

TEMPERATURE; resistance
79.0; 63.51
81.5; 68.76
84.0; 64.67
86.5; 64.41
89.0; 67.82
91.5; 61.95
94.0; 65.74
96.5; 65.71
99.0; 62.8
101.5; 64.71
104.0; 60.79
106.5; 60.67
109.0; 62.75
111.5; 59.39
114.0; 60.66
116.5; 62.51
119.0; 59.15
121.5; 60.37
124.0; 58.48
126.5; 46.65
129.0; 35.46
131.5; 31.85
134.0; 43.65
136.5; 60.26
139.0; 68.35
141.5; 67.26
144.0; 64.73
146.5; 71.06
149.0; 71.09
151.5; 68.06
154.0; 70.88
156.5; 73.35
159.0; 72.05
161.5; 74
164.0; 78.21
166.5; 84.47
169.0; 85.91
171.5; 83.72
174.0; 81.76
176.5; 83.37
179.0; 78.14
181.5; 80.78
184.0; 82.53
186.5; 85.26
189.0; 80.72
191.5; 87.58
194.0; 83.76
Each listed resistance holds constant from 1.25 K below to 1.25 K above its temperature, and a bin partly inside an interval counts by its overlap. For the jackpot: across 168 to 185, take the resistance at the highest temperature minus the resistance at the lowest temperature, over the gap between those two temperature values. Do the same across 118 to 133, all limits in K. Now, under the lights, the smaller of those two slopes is -2.2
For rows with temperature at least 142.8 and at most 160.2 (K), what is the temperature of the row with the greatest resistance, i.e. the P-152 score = 156.5 K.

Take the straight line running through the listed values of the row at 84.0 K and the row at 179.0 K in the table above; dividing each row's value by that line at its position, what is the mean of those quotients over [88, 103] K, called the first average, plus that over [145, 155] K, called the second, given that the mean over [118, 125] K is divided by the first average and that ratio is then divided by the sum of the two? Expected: 0.45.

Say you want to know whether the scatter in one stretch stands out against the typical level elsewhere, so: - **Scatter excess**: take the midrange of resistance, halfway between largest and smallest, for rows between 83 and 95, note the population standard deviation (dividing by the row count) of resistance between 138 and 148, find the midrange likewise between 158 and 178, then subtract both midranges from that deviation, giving -141.6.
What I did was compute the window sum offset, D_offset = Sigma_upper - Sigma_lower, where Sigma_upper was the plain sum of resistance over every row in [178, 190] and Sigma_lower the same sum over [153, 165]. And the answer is 39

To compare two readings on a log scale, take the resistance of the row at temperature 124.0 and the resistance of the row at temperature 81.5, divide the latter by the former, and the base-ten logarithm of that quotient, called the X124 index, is 0.07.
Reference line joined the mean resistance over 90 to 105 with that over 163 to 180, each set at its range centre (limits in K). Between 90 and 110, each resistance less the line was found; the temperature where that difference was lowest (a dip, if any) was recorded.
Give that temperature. 106.5 K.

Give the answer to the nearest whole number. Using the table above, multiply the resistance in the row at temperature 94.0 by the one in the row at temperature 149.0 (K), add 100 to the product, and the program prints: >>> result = 4773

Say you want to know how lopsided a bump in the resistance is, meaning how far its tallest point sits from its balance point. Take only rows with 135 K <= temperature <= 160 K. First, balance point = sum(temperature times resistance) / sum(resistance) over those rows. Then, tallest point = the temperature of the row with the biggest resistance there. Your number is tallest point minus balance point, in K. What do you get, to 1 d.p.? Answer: 8.4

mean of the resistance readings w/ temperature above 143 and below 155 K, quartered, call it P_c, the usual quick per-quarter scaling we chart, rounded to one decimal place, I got 17.3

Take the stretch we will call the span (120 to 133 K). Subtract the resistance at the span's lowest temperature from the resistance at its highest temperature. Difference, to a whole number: -29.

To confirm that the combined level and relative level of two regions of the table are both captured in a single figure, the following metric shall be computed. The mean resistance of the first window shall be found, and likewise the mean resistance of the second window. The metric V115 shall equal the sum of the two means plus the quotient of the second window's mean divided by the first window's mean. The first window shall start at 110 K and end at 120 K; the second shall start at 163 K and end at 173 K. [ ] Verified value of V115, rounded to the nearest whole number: 145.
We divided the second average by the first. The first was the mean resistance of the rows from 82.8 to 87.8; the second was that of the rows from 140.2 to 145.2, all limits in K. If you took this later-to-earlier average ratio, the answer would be 1.02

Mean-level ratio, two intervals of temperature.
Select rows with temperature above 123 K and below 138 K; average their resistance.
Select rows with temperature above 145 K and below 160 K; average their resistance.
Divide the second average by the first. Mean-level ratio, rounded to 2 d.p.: 1.54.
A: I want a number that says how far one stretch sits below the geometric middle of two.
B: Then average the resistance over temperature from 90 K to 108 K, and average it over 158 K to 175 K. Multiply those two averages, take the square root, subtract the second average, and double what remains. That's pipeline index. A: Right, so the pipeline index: -18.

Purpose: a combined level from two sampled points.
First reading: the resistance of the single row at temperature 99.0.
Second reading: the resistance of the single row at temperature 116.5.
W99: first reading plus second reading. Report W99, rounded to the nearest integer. 125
